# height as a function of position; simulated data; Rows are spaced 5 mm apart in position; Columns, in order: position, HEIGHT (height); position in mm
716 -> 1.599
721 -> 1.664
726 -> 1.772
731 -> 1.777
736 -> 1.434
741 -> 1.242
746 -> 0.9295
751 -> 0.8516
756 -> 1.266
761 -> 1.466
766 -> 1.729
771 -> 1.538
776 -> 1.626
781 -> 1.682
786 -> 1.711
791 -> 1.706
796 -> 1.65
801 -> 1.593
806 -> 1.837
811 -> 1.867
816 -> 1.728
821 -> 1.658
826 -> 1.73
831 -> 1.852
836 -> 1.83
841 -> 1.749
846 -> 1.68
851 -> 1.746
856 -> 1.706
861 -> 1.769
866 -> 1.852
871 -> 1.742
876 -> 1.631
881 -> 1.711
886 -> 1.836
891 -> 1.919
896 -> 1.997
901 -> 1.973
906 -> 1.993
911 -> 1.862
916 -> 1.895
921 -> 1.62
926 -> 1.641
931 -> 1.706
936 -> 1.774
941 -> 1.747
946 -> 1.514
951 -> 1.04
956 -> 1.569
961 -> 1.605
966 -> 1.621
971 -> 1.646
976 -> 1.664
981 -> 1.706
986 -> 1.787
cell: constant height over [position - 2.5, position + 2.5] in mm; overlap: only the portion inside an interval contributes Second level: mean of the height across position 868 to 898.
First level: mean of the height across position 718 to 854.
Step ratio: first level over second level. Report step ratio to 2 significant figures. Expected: 0.89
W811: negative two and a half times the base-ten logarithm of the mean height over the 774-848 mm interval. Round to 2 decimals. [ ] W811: -0.59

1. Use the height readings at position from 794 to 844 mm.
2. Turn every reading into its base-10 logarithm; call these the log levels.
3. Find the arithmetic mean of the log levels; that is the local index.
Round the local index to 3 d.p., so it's 0.242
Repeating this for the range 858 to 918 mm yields 0.266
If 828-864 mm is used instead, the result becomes 0.246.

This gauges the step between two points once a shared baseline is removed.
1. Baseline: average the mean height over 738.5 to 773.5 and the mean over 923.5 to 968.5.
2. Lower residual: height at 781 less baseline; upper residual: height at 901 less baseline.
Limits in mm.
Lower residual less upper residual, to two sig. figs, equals -0.29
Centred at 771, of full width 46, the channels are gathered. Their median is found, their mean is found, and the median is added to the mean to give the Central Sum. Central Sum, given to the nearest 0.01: 3.13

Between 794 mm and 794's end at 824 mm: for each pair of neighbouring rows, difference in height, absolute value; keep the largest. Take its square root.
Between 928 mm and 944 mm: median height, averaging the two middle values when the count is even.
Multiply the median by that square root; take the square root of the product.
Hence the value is 0.93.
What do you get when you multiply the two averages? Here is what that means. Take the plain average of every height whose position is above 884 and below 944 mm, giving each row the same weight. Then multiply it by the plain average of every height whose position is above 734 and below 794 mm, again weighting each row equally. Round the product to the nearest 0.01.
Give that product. 2.62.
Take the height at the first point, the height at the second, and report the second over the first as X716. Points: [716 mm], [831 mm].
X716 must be 1.2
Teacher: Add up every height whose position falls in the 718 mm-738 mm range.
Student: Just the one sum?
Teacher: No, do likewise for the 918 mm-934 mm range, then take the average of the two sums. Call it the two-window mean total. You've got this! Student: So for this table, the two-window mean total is 5.8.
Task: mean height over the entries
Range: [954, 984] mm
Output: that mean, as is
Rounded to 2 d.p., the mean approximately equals 1.64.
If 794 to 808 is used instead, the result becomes 1.69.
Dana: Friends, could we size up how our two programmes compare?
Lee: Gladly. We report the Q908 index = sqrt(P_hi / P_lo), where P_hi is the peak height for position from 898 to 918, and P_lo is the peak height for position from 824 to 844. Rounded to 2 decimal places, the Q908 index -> 1.04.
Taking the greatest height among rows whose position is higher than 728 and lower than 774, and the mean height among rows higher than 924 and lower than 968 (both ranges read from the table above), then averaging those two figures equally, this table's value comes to 1.68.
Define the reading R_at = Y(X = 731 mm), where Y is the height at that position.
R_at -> 1.777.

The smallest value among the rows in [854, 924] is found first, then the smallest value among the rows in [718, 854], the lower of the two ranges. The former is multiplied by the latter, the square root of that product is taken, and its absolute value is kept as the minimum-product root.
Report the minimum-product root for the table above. 1.2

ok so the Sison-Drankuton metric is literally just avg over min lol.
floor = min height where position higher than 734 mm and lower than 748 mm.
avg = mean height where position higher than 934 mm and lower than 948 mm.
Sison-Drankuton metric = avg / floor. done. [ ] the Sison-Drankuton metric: 1.81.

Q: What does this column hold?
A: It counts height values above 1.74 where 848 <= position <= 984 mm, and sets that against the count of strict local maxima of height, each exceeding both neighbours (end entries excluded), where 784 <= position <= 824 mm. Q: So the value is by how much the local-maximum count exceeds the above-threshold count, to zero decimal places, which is -12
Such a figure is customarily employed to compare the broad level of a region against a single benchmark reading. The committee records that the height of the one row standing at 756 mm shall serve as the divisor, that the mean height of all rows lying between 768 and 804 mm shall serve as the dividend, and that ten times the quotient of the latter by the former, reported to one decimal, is 13.0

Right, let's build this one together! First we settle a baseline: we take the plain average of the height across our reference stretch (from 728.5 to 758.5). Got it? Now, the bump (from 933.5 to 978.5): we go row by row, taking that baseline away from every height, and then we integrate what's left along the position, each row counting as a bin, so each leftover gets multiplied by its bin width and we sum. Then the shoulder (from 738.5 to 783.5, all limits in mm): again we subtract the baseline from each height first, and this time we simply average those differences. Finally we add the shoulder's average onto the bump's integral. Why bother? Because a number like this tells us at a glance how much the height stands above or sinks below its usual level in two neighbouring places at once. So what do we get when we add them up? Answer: 14.8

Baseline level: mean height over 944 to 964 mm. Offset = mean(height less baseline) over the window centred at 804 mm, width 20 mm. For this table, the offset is 0.30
